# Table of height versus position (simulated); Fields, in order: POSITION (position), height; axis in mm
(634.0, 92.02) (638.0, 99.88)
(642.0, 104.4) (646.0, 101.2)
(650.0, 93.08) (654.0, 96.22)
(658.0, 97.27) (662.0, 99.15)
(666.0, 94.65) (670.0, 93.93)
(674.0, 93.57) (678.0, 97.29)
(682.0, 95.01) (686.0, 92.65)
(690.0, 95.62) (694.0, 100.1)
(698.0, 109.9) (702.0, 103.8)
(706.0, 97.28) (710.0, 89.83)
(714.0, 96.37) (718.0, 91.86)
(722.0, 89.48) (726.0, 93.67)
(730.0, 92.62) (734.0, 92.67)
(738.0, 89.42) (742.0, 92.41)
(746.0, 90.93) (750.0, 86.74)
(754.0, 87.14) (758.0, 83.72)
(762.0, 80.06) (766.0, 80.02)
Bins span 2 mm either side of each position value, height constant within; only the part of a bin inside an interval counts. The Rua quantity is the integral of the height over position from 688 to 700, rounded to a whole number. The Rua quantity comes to 1222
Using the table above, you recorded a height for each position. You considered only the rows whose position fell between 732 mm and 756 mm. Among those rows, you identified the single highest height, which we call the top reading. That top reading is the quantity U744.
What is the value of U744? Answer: 92.67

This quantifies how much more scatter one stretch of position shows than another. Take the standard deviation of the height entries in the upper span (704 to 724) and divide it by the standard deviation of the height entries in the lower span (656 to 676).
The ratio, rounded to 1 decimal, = 1.5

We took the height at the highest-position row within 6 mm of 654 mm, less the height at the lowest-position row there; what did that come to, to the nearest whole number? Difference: 4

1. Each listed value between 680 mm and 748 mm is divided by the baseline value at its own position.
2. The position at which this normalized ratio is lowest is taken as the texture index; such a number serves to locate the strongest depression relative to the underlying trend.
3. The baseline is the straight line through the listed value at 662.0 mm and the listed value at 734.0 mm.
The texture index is 710.0 mm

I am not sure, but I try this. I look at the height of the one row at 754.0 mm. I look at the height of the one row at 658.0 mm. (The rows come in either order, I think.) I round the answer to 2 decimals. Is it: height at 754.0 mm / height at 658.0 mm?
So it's 0.90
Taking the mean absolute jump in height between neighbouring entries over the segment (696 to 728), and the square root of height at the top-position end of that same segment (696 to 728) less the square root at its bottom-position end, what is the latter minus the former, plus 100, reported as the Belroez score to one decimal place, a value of 93.8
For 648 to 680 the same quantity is 98.0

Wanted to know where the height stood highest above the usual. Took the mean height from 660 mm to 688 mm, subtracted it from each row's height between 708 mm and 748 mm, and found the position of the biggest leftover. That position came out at 714.0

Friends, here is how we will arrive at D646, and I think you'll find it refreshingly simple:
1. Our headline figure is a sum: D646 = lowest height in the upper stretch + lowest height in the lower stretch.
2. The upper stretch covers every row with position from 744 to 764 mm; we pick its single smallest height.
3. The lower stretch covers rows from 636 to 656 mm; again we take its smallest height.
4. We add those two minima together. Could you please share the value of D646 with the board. 173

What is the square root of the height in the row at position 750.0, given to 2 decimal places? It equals 9.31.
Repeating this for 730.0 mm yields 9.62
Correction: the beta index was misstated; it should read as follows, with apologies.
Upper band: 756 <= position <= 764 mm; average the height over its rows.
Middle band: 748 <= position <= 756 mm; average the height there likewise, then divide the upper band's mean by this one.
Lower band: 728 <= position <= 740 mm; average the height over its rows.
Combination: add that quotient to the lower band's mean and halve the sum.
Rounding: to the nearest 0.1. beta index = 46.3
